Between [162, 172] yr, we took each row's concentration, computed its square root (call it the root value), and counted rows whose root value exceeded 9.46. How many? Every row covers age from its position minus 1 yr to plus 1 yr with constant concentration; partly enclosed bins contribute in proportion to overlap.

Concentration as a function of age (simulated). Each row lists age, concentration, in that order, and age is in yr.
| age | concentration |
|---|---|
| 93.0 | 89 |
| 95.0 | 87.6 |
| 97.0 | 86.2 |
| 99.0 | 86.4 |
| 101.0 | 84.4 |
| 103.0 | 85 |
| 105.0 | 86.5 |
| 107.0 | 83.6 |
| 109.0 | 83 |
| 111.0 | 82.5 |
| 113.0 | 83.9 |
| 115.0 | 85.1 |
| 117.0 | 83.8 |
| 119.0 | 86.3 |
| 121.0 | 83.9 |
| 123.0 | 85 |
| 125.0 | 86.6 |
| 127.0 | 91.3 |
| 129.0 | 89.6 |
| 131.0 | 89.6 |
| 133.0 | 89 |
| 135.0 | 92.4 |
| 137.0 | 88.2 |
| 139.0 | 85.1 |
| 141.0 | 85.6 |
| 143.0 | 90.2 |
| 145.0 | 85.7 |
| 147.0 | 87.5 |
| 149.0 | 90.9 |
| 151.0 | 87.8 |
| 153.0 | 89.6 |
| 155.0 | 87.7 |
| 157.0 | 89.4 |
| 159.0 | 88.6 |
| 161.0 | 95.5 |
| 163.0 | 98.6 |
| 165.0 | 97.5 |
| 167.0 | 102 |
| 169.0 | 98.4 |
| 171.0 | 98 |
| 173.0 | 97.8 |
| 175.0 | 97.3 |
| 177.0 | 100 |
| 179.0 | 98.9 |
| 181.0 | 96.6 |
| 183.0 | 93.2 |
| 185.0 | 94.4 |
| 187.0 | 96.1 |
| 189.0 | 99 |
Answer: 5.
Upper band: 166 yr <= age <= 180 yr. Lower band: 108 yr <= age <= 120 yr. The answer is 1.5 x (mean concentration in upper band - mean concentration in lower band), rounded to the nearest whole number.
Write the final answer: 22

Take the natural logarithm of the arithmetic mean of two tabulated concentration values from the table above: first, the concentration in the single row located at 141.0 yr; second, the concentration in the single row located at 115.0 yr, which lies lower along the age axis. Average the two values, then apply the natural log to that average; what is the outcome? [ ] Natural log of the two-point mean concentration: 4.45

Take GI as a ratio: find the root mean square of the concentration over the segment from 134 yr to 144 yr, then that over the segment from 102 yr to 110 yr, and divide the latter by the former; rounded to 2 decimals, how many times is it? 0.96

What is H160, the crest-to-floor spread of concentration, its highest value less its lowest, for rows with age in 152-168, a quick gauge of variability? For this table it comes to 14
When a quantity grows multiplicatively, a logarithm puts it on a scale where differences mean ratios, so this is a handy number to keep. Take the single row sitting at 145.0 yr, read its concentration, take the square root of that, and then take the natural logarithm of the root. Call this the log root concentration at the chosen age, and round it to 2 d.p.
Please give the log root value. 2.23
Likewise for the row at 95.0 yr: 2.24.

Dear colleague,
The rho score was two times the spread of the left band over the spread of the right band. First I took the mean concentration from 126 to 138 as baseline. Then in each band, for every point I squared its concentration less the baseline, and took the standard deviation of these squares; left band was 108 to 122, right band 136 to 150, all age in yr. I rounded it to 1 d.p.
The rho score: 2.9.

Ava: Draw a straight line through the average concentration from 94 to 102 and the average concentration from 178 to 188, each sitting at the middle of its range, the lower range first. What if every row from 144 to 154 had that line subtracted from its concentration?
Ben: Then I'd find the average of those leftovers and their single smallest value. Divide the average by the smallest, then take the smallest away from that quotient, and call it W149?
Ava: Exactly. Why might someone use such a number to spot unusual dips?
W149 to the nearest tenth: 6.4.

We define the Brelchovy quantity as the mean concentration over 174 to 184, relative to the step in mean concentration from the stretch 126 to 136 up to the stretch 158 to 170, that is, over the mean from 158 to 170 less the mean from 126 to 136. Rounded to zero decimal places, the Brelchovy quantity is 15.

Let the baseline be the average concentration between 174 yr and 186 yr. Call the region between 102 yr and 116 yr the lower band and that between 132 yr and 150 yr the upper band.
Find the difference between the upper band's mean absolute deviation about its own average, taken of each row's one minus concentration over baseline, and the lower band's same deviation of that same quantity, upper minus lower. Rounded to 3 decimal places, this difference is 0.010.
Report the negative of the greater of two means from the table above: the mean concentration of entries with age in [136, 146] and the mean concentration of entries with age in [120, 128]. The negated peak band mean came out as -87.0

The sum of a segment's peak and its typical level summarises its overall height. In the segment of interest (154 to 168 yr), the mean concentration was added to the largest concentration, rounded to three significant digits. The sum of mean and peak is 196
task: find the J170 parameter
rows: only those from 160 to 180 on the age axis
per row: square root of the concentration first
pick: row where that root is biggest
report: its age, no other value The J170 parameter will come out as 167.0 yr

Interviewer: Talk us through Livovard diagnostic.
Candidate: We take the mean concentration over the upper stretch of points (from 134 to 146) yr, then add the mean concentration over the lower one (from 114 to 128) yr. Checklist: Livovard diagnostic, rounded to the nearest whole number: 174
